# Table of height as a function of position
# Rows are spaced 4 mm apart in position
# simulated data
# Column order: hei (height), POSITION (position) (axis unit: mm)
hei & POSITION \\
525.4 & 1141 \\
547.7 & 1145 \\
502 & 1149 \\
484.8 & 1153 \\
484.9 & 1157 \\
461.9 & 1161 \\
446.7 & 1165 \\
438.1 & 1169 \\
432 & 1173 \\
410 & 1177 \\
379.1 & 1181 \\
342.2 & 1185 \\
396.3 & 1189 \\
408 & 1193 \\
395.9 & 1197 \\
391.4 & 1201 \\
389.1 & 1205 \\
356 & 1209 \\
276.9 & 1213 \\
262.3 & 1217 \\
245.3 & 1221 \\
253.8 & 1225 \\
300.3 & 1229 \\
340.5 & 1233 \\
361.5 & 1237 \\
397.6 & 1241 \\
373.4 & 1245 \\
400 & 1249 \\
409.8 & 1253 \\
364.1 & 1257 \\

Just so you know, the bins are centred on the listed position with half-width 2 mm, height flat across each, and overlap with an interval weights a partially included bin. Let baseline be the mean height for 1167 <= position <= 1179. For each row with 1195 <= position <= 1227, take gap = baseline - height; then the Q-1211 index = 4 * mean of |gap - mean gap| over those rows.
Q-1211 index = 247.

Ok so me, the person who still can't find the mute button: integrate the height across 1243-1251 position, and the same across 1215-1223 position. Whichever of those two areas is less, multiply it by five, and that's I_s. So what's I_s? 10152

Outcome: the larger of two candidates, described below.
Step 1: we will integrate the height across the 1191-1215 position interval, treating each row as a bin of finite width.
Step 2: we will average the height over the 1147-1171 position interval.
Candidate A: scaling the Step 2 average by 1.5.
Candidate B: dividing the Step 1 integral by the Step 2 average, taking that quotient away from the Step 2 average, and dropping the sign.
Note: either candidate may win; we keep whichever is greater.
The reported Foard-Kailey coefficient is 705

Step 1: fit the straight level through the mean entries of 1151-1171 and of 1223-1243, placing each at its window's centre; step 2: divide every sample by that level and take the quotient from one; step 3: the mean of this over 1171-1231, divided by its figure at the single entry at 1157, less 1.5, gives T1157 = -5.1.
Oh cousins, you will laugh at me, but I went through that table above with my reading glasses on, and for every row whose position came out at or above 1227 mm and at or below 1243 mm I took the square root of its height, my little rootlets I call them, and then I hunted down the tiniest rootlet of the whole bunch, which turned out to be 17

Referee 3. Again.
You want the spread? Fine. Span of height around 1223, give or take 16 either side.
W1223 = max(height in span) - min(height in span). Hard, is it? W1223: 116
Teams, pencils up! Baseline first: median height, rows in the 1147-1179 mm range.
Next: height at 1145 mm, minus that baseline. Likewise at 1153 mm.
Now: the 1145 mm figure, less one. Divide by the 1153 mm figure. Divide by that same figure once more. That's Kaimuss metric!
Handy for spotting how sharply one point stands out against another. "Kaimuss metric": 0.10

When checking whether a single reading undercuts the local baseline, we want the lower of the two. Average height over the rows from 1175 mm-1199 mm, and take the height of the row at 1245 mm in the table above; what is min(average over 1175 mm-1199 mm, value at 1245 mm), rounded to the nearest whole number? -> 373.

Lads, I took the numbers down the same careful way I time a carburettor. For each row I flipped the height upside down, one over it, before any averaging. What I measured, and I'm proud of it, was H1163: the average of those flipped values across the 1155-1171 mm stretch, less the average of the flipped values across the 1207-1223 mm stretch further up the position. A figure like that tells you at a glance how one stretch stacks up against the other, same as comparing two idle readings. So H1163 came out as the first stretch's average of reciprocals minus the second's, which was -0.0014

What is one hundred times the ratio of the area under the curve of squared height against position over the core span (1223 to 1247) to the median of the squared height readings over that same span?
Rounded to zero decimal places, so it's 2267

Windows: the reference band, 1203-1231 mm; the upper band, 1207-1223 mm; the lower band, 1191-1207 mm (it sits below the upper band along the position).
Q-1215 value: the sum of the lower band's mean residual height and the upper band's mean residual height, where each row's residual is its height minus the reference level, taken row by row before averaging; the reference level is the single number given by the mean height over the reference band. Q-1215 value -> 86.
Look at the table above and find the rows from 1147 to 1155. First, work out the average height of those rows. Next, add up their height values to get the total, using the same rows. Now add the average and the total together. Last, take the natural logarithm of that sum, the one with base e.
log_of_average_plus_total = 7.30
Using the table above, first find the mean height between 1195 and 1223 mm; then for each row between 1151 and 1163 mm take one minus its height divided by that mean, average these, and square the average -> 0.195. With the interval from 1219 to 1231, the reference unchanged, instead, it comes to 0.038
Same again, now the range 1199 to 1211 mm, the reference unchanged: 0.021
